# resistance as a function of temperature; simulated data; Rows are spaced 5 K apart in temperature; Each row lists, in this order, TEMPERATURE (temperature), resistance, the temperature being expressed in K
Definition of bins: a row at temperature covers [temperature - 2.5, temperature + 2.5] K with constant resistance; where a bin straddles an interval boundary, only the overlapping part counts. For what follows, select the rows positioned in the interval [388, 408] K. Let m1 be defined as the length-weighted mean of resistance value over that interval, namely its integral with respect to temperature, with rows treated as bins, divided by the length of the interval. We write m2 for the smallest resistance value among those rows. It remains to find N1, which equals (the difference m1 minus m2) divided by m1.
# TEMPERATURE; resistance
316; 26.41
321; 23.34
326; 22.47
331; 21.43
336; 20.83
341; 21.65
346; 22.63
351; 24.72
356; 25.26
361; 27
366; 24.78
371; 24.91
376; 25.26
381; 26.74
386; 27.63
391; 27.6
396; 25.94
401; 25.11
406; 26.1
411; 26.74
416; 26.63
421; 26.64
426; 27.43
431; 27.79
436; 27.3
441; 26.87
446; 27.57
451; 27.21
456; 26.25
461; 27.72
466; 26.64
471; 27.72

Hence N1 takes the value 0.043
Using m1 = 26.2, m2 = 25.11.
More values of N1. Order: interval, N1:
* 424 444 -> 0.018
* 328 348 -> 0.037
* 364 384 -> 0.028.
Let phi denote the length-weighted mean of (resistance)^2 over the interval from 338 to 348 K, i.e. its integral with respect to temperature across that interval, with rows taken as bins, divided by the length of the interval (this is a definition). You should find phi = 487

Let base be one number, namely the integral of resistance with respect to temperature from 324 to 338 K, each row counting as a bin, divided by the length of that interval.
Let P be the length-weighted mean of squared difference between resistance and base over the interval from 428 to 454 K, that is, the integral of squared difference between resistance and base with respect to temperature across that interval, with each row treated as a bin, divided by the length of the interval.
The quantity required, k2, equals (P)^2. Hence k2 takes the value 1106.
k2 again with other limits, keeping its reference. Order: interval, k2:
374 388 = 661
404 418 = 593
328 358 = 16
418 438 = 1069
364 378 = 136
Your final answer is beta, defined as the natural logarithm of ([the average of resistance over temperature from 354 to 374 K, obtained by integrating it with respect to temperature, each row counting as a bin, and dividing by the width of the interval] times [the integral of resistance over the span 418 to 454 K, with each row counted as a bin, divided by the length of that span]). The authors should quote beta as 6.54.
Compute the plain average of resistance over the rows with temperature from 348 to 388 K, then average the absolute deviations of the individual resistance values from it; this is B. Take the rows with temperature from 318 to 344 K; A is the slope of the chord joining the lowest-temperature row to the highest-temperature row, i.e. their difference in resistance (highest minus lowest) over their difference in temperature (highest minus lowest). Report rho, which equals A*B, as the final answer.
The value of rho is -0.08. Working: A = -0.08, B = 1.0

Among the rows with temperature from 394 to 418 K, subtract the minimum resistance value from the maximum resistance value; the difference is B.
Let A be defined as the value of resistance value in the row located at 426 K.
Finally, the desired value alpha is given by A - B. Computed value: 25.8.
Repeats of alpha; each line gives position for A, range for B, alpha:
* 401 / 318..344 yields 22.6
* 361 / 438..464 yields 25.5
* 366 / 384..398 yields 23.1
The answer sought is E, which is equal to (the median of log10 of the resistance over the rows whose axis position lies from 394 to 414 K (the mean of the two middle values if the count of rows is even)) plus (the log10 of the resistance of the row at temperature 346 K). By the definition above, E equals 2.770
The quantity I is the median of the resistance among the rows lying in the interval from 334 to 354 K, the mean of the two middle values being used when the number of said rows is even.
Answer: 22.1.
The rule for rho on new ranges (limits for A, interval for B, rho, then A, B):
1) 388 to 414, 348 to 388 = -0.04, -0.04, 1.0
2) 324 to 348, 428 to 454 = 0.00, 0.01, 0.3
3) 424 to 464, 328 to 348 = 0.00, 0.01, 0.5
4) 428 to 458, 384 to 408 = -0.06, -0.06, 0.9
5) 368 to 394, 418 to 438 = 0.04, 0.13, 0.3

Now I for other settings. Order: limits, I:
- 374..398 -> 26.7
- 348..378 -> 25.1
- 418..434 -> 27.4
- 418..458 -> 27.3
